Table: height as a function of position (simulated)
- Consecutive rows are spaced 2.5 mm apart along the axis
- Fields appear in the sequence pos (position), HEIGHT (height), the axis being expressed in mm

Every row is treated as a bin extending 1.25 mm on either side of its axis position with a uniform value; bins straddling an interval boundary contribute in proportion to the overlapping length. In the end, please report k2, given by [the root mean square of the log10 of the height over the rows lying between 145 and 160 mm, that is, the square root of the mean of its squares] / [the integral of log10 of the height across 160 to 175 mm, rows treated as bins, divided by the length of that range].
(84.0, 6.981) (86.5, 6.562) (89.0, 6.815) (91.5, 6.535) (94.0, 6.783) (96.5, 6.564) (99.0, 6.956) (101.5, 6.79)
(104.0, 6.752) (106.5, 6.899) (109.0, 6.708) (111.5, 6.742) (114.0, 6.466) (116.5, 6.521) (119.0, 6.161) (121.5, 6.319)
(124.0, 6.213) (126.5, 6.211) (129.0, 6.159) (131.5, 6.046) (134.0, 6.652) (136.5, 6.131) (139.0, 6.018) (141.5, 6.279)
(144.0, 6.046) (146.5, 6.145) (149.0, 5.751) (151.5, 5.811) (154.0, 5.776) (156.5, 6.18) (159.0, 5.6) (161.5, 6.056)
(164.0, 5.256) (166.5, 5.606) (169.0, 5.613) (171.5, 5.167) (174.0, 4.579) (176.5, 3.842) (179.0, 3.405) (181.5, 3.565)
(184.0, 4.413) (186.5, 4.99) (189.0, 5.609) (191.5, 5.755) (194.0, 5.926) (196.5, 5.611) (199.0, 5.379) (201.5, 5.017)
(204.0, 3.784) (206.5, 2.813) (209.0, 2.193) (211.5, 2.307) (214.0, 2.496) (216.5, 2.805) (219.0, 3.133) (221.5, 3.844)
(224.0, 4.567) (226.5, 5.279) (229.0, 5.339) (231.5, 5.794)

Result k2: 1.05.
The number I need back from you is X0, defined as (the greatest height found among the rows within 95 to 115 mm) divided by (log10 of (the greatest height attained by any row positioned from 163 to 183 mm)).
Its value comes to 9.3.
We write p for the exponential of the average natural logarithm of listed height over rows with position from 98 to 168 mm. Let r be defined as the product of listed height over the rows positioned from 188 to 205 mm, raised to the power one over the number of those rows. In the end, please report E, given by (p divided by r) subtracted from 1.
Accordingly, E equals -0.2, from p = 6.2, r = 5.2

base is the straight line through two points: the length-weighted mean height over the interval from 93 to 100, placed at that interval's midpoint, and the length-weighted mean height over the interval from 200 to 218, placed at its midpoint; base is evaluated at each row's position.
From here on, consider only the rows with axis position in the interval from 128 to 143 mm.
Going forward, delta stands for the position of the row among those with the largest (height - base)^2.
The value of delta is 134.0 mm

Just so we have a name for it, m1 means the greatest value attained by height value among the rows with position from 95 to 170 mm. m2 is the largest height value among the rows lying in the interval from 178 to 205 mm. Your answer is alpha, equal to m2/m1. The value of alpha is 0.85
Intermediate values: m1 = 6.956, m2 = 5.926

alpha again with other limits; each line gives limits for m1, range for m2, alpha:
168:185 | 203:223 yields 0.68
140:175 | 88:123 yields 1.11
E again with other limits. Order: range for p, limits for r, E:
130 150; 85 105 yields 0.1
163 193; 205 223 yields -0.7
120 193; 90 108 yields 0.2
